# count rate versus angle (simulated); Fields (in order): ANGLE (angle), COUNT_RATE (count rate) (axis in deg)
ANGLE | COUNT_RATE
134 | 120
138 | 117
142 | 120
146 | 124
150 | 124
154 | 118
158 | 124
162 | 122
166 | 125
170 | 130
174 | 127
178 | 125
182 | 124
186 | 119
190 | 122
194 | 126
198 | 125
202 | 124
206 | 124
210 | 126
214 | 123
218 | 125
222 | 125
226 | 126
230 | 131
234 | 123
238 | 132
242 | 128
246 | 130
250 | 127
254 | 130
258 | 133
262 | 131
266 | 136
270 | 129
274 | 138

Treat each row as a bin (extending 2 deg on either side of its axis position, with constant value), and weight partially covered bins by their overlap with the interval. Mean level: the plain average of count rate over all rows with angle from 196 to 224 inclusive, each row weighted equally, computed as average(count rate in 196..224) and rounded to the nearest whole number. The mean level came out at 125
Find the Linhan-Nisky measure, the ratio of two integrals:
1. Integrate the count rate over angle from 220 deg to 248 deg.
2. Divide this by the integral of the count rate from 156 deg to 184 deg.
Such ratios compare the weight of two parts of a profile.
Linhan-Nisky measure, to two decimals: 1.02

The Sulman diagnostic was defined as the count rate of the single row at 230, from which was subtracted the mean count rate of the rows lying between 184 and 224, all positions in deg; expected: 7.1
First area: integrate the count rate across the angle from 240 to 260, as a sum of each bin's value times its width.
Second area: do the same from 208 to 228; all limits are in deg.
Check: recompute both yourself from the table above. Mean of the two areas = 2546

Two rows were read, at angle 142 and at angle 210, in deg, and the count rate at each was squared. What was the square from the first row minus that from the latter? -1476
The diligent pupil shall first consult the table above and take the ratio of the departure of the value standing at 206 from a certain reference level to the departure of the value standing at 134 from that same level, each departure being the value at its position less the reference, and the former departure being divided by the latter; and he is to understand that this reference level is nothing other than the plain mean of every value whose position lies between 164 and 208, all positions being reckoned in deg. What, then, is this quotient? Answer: 0.1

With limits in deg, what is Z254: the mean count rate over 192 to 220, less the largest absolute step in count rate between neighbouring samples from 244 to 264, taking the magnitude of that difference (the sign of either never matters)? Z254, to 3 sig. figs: 122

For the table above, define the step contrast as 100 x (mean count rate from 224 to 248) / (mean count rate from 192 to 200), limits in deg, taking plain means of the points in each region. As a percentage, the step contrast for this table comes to 102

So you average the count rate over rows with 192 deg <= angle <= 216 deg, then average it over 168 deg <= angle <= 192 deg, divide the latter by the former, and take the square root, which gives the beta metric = 0.999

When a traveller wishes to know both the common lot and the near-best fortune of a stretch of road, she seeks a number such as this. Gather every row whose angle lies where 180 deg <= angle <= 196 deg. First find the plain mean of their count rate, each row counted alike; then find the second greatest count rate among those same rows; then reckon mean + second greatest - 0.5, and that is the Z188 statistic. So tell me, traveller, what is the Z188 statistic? 246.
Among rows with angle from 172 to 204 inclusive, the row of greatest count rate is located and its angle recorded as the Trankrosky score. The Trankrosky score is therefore 174 deg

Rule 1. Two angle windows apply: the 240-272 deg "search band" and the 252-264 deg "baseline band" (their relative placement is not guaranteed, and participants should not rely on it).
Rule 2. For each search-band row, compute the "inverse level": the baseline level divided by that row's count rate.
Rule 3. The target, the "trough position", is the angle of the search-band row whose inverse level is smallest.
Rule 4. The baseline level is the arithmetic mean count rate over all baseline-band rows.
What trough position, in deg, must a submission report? 266 deg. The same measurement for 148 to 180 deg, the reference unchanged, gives 170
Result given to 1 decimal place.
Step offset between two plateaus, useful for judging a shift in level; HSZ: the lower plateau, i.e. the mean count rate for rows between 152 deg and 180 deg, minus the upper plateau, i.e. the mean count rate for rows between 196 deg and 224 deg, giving -0.1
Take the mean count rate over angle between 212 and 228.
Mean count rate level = 125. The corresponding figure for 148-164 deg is 122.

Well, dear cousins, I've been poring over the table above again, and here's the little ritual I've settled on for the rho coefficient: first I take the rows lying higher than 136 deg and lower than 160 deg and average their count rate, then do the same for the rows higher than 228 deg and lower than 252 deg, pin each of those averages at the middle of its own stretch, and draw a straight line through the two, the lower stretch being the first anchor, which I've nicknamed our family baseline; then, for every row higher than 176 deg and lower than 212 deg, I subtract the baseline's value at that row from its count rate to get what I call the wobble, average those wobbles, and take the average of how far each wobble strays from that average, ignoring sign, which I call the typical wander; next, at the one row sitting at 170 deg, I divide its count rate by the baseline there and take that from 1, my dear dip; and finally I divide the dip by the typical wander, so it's -0.036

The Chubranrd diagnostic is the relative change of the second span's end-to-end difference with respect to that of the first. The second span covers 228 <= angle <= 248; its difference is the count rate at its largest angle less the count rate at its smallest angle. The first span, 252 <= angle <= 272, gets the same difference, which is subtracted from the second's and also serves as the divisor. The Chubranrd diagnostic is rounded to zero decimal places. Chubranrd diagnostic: 0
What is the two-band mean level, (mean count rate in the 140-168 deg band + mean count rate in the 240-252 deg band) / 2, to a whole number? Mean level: 125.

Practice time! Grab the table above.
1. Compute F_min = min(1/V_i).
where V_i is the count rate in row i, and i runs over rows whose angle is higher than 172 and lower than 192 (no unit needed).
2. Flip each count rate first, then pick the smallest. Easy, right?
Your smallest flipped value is 0.0079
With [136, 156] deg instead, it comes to 0.0081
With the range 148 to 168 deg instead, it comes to 0.0080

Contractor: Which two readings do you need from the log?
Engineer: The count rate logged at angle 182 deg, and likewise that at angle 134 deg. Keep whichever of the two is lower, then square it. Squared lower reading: 14400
